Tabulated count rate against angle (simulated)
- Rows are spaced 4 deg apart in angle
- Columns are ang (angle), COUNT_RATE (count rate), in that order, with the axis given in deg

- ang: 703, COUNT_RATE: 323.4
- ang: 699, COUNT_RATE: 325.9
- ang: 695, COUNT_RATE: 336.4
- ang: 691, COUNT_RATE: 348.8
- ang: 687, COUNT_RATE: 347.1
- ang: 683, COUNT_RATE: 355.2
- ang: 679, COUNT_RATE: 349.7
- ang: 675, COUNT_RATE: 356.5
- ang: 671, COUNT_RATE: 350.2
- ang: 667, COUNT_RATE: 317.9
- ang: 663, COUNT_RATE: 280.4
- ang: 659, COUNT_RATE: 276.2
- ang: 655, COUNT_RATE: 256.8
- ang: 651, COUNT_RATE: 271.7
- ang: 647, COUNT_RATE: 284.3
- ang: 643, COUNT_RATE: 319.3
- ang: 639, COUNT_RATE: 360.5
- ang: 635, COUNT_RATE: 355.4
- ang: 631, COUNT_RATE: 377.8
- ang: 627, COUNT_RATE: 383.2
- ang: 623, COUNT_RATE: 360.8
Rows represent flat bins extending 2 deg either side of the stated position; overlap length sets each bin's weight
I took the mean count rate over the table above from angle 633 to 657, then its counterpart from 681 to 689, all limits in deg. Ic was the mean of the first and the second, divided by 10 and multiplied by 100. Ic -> 3296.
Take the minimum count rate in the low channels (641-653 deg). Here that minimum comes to 271.7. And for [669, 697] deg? 336.4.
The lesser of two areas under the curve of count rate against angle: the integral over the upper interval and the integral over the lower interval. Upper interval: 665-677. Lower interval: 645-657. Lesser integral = 3251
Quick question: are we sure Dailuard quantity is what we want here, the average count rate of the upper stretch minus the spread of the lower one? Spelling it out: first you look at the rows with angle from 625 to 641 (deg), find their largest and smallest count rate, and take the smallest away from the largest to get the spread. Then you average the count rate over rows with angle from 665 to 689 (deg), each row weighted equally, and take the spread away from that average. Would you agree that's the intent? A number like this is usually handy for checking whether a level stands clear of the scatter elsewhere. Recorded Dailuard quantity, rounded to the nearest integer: 318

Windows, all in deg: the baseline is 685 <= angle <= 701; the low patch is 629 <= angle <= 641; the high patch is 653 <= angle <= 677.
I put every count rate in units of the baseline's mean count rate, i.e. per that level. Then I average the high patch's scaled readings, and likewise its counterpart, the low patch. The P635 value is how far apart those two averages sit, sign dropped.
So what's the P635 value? 0.17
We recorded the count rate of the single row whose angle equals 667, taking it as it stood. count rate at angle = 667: 317.9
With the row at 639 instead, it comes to 360.5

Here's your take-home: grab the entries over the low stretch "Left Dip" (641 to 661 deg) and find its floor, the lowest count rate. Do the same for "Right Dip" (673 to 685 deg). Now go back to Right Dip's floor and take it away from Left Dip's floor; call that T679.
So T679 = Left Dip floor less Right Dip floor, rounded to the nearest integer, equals -93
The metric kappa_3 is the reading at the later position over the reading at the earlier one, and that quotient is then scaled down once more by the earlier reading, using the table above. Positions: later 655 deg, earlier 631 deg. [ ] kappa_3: 0.0018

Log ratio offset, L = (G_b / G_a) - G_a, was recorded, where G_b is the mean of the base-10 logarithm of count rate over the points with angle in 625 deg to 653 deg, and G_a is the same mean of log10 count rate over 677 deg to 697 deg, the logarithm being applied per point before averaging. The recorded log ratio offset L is -1.55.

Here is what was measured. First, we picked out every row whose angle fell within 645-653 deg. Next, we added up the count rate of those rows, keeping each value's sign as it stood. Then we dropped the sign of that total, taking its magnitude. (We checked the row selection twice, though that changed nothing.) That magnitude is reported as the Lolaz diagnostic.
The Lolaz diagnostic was 556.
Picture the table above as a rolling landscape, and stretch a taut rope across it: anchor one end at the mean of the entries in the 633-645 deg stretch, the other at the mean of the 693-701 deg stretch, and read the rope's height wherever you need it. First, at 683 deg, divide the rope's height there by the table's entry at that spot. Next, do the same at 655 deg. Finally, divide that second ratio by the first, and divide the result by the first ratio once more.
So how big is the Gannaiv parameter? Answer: 1.5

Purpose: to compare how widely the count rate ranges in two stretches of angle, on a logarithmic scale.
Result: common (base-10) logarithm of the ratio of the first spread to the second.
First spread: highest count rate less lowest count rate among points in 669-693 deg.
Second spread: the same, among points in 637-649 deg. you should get -0.9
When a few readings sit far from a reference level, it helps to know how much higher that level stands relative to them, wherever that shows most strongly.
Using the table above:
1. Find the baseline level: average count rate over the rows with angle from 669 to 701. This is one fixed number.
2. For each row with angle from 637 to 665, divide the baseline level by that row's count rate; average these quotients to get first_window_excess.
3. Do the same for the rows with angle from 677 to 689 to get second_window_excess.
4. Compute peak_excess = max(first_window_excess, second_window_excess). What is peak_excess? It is 1.20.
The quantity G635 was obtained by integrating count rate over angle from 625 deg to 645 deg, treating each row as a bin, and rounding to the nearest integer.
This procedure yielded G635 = 7185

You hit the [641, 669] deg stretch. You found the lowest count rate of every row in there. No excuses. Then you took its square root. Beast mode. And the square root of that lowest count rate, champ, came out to 16.0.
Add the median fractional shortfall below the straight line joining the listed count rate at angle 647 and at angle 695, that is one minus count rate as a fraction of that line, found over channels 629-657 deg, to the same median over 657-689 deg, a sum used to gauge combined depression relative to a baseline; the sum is -0.22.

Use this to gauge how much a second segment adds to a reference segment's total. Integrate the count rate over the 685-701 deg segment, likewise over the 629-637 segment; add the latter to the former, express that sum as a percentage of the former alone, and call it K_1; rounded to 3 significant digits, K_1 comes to 154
